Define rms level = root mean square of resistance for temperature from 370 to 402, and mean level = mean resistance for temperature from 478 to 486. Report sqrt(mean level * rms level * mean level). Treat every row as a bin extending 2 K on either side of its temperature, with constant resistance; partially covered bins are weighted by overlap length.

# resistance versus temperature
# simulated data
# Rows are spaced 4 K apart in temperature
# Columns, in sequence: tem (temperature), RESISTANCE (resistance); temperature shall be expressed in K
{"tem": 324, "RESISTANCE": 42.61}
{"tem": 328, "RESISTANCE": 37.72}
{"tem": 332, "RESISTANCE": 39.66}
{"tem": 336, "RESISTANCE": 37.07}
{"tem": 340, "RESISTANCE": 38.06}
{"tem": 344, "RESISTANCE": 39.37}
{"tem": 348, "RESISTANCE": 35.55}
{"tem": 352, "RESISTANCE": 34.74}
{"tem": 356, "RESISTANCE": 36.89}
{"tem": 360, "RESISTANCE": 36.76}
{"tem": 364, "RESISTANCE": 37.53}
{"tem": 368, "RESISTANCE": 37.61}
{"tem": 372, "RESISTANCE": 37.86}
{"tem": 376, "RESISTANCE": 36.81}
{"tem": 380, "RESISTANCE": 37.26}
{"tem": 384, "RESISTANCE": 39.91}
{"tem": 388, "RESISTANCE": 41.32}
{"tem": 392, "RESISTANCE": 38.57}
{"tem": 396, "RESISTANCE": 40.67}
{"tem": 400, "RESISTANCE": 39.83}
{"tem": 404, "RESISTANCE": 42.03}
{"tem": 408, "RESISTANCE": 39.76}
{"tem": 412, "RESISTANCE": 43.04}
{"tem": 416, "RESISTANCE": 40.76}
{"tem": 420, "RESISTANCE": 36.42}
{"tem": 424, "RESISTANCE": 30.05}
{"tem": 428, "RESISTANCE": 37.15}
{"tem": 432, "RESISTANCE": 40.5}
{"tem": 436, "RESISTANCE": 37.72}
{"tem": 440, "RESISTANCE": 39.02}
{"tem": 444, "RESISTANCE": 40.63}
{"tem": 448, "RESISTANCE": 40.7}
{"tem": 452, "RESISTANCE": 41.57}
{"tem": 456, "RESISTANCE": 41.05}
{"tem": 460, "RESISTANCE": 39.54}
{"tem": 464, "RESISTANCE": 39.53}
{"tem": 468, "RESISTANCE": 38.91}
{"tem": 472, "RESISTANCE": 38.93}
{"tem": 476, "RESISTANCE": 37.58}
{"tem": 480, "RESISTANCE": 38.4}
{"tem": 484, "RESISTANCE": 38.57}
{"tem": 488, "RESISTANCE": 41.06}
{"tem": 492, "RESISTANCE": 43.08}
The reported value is 241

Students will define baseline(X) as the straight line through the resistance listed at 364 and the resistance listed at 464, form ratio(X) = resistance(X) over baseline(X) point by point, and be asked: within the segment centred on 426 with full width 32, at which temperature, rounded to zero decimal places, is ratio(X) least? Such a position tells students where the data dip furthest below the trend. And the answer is 424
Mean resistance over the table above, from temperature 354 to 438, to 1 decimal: 38.5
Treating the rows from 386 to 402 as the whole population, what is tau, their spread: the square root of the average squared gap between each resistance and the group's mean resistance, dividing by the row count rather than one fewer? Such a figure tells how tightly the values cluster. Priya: 1.03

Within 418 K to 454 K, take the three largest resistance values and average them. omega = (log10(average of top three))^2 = 2.60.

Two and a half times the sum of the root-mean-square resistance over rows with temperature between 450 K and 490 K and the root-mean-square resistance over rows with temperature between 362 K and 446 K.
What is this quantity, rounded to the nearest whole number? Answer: 196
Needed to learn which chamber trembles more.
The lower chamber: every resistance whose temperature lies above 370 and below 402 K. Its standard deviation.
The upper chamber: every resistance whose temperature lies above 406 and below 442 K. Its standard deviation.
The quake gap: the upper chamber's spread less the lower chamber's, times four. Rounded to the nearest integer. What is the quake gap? 8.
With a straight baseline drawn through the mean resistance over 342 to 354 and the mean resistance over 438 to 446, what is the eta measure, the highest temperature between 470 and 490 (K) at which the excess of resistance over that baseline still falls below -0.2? 488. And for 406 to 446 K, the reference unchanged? 440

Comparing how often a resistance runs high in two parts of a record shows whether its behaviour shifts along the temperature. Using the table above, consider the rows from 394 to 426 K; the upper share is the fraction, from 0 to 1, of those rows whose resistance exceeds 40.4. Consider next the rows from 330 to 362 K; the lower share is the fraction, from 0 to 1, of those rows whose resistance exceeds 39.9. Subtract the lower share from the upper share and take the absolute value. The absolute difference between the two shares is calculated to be 0.50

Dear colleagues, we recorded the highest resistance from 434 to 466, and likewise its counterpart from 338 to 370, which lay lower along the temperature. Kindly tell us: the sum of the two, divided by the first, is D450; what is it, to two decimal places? 1.95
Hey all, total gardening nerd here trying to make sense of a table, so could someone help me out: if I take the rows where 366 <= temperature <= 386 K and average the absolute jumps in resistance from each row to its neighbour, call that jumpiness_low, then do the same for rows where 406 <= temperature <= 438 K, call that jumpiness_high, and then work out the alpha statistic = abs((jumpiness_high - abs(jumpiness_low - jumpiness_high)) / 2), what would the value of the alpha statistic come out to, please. 0.55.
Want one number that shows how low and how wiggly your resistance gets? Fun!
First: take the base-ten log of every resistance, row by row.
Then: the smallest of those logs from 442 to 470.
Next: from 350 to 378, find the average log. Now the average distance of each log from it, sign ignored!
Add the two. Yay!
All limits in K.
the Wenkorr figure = 1.60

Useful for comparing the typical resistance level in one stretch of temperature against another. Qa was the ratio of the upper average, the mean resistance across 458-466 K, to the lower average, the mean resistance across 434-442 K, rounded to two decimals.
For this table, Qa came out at 1.03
